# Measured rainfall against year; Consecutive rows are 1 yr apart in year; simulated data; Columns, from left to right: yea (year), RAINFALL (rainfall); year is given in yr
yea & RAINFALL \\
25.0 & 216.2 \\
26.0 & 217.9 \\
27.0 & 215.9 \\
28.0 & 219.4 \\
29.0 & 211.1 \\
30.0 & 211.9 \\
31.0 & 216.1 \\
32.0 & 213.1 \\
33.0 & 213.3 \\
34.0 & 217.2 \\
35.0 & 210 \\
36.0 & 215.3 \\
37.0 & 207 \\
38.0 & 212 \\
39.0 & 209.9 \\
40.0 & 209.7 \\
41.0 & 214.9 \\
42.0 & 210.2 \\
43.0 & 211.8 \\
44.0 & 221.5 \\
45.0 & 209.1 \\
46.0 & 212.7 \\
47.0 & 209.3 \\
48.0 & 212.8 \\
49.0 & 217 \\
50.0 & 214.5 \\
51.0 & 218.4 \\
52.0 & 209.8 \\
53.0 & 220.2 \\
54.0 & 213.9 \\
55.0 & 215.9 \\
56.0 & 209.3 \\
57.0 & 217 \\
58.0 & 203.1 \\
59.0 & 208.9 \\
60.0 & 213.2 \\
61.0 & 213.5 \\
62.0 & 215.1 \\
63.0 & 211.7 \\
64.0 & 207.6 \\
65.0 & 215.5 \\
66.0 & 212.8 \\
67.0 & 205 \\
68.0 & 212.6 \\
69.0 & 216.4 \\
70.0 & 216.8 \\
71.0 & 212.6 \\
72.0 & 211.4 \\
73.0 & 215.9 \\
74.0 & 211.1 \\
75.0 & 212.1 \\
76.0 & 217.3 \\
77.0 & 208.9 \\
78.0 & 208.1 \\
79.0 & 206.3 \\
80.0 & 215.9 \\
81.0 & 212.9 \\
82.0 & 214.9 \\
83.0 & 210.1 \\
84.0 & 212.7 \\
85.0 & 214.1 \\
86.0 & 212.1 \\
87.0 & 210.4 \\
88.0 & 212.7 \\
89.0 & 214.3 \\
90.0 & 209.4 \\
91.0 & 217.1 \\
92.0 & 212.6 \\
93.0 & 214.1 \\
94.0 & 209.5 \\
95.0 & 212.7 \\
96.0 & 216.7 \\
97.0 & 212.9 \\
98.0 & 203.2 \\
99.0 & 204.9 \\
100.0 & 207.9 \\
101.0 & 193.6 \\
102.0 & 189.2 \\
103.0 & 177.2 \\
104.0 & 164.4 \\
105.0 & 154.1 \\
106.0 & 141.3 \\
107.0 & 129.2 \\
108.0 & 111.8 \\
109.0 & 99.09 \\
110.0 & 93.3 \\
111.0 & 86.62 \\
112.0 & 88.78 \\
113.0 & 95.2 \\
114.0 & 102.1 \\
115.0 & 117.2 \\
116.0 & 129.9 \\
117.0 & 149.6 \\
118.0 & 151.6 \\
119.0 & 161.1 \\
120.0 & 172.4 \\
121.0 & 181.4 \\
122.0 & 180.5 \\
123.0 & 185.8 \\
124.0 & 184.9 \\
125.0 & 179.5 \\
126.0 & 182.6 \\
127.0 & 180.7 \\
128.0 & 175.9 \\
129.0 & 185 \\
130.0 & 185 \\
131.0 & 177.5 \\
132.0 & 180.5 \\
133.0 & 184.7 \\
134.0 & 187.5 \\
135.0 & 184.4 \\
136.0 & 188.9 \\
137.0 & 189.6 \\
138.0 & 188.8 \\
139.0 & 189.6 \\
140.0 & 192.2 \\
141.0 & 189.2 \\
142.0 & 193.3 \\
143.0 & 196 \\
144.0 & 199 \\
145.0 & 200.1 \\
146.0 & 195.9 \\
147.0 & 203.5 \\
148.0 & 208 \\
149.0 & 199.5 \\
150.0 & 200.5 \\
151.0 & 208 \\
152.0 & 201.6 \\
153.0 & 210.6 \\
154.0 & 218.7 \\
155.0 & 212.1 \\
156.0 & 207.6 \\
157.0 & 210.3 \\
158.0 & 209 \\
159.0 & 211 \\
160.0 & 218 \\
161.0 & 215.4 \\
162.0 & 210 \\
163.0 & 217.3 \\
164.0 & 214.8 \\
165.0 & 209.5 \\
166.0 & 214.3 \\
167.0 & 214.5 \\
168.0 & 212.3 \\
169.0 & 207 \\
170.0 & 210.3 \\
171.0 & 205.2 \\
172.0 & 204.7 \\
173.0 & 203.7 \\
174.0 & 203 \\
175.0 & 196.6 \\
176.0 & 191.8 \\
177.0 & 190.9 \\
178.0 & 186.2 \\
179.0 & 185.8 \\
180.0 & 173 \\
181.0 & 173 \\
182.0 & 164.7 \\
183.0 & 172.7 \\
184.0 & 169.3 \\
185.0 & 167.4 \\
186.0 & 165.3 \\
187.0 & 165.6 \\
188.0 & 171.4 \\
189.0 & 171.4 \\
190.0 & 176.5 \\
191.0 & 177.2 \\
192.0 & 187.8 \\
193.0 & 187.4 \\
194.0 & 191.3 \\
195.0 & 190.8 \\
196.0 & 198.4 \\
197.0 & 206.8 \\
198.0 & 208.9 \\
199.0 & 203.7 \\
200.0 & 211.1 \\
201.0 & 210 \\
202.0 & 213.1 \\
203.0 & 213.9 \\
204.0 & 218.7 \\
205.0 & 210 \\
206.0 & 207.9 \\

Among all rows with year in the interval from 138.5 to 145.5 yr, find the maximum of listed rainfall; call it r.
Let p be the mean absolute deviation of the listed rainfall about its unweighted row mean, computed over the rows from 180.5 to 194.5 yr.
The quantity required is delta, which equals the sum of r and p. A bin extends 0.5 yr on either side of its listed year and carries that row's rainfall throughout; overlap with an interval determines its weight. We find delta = 207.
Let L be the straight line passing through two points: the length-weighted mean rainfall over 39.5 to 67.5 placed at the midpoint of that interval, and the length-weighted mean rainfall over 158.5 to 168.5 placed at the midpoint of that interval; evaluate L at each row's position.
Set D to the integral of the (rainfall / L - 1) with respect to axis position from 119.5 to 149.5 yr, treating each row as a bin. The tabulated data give -3.6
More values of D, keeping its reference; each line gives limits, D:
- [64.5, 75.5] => 0.0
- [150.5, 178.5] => -0.8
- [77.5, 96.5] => 0.0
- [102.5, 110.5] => -3.0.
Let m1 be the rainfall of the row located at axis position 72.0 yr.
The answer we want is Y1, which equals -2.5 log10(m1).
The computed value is -5.81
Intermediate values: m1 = 211.4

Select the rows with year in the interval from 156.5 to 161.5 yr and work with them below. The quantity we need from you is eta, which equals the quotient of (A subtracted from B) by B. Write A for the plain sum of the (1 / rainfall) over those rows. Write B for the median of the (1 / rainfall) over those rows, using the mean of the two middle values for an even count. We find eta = -4.0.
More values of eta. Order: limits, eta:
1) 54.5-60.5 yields -5.0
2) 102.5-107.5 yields -4.1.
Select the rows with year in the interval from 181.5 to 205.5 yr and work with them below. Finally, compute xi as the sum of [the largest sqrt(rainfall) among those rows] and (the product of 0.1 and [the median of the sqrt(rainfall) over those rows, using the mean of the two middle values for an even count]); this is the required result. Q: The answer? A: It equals 16.2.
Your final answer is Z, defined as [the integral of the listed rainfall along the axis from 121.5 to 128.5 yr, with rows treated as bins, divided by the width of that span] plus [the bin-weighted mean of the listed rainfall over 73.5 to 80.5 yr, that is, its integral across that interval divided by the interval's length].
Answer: 393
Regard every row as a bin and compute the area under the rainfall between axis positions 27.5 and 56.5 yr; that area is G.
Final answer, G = 6187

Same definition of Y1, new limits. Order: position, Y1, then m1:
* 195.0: -5.70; 190.8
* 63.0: -5.81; 211.7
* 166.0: -5.83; 214.3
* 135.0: -5.66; 184.4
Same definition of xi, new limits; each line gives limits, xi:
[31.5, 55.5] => 16.3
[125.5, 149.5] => 15.8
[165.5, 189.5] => 16.0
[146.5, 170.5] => 16.2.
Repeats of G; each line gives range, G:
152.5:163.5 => 2340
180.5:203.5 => 4298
